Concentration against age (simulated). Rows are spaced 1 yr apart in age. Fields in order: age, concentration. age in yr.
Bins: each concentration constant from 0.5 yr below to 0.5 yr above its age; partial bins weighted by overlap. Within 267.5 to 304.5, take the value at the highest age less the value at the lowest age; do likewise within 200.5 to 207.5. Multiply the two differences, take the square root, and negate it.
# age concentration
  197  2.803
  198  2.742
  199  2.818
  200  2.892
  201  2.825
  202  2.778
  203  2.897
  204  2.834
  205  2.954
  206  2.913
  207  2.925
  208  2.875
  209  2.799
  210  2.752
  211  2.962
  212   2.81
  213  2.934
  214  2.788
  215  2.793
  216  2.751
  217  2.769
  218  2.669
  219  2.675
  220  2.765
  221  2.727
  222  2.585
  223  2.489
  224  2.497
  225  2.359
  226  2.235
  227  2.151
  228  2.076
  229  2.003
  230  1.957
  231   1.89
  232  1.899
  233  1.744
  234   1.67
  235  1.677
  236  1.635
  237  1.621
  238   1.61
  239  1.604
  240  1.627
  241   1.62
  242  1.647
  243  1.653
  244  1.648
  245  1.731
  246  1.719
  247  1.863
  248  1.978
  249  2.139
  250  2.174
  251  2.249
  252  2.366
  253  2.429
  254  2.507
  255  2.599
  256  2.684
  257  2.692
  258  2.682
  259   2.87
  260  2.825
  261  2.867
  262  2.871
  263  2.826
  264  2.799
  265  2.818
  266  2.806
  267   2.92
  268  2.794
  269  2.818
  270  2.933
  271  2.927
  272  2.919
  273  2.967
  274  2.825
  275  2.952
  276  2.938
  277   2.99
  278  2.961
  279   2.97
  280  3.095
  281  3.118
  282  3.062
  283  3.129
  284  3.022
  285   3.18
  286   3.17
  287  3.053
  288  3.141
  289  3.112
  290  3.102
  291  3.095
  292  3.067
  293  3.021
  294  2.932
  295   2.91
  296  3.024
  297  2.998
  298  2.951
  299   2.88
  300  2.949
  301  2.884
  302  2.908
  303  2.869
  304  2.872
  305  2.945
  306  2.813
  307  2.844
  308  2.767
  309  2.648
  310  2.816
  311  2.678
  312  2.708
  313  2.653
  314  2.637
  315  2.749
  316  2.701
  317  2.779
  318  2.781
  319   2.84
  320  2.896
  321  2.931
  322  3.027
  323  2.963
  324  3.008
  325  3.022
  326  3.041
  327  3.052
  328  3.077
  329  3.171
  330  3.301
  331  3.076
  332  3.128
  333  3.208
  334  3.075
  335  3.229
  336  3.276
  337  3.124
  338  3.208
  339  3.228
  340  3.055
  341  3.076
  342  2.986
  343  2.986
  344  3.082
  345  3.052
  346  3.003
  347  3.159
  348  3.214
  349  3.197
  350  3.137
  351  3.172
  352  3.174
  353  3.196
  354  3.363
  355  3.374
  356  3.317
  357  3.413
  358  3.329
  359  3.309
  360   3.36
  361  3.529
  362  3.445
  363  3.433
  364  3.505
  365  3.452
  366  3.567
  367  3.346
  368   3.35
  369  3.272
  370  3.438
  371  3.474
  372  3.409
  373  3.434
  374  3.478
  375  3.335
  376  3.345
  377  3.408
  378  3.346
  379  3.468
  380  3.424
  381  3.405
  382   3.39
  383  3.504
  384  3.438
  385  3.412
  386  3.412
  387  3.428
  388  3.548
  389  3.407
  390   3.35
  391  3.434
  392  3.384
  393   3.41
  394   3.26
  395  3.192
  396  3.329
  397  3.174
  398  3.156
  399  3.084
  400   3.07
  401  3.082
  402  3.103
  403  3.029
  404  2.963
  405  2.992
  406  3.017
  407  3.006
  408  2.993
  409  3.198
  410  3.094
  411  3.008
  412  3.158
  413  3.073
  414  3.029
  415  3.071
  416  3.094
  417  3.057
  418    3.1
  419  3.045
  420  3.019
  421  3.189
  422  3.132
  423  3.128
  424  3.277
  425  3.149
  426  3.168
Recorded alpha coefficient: -0.09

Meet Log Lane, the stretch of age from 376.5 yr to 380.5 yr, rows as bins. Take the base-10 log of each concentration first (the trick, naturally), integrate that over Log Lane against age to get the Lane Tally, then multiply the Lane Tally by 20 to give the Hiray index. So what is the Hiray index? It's 43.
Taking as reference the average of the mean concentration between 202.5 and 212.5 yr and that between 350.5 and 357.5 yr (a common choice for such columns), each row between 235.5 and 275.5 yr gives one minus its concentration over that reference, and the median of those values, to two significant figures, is 0.14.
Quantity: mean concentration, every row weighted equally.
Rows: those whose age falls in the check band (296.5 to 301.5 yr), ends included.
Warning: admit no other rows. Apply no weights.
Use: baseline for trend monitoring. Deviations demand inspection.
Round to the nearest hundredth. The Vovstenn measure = 2.93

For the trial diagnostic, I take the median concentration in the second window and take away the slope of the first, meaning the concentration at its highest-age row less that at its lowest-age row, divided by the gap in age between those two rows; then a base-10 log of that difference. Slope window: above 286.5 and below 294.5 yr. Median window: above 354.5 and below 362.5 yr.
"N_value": 0.529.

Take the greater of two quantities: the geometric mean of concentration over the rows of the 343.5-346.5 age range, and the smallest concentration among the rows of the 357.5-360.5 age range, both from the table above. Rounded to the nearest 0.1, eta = 3.3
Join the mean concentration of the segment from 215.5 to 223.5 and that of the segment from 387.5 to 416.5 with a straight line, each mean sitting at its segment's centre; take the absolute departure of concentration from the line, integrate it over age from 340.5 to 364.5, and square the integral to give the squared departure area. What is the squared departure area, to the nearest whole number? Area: 27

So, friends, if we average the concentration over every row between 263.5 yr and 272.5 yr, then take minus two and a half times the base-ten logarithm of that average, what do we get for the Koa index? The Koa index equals -1.14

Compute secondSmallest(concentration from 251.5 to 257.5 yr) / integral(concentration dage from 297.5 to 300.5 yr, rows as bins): 0.28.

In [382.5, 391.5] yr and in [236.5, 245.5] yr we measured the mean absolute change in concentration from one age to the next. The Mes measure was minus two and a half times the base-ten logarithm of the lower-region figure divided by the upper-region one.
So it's 1.2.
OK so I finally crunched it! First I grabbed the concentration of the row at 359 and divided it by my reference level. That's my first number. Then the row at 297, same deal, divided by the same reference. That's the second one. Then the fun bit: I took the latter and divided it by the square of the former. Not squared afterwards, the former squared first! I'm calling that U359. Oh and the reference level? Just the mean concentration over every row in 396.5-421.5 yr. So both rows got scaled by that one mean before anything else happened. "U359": 0.84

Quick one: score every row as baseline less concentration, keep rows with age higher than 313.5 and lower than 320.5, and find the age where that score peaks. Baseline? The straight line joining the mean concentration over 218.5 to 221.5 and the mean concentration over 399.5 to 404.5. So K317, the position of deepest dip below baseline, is 314 yr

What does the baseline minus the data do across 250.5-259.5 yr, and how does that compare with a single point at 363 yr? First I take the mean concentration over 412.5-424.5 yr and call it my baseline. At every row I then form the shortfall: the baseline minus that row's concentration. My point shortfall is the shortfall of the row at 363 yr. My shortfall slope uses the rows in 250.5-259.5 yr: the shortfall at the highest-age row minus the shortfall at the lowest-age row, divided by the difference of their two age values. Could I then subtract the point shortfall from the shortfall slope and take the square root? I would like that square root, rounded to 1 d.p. 0.5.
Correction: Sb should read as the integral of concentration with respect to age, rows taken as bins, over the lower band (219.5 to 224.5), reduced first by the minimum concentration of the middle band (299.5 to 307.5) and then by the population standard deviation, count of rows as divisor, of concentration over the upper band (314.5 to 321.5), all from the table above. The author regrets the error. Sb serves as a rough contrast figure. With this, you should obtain 10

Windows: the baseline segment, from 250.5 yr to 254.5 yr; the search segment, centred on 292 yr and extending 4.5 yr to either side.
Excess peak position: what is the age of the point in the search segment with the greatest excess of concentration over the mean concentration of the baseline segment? 288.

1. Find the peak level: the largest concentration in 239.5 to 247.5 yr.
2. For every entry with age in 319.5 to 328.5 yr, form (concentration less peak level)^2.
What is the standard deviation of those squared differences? 0.13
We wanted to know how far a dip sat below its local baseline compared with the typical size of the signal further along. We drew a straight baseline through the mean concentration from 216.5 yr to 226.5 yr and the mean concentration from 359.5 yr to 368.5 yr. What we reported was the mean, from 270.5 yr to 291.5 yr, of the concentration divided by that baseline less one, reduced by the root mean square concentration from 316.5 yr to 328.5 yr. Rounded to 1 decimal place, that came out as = -2.9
